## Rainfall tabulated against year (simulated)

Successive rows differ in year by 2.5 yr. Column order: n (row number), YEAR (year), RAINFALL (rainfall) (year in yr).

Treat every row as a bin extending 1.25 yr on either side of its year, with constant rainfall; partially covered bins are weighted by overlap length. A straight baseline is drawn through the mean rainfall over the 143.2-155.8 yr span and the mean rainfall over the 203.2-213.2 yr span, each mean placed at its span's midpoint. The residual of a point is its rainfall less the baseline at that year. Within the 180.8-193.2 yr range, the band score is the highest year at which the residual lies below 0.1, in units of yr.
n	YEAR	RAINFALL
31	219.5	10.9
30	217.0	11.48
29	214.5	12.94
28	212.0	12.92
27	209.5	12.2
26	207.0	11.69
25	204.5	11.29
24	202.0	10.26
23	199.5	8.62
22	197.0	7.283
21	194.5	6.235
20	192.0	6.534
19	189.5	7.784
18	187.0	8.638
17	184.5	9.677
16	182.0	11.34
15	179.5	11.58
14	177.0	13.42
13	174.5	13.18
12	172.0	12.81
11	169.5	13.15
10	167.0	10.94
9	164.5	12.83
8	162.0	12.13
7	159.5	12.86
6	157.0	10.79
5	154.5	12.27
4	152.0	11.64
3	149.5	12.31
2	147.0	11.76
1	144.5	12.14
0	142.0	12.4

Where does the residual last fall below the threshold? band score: 192.0 yr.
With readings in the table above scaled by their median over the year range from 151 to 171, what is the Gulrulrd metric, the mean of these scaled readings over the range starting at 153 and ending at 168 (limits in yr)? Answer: 0.98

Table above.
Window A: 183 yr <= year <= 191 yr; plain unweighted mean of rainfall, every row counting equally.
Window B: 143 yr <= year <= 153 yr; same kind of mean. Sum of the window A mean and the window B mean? 21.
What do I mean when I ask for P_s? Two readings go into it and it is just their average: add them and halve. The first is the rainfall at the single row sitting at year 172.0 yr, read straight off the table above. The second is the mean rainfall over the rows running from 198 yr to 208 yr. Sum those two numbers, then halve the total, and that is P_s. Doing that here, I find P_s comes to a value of 11.6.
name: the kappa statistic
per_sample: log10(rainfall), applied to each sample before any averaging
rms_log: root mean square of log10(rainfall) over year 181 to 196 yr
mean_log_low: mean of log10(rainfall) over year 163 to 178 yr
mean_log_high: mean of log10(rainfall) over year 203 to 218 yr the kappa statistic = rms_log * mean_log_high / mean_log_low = 0.90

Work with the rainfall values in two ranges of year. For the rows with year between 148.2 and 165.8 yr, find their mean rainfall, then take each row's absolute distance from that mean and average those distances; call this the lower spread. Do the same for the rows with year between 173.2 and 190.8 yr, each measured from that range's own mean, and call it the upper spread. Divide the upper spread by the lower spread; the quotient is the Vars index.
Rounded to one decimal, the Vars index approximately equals 3.5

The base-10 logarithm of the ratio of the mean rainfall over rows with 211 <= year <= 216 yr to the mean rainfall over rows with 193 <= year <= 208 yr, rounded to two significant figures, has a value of 0.15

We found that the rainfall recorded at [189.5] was 7.784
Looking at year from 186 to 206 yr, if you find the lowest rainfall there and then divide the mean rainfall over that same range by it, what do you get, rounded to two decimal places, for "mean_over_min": 1.34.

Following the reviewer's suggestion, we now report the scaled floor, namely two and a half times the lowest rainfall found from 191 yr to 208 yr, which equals 15.6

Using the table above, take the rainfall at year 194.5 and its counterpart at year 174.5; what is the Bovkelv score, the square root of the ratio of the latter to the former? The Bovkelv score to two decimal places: 1.45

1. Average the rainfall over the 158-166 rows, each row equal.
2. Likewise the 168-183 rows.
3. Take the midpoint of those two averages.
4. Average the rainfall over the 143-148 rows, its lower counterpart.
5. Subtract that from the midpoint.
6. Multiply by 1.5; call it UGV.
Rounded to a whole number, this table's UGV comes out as 1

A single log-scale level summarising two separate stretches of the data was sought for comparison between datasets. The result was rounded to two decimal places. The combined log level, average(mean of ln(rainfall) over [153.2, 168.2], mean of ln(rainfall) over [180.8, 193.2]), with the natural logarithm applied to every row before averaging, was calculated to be 2.32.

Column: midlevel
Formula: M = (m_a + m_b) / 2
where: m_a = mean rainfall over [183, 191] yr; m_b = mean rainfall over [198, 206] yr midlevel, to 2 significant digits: 9.4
